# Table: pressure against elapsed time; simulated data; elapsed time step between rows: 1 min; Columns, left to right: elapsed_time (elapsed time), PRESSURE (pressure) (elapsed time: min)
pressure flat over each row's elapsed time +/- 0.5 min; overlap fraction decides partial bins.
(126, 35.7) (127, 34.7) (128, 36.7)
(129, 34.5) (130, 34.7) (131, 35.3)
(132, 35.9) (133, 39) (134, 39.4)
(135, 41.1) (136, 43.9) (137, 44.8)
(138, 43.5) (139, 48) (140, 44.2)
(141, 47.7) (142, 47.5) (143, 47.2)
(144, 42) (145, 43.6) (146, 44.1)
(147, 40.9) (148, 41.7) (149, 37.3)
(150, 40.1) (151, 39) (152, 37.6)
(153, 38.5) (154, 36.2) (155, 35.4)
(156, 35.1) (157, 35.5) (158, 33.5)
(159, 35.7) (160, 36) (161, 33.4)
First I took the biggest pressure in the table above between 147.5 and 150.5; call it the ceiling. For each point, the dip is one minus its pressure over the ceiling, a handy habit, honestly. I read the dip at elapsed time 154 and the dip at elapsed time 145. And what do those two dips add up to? 0.086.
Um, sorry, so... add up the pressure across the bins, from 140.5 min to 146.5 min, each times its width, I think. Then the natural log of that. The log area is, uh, 5.61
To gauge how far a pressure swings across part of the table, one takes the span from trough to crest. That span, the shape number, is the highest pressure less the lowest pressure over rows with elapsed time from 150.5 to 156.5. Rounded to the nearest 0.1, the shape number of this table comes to 3.9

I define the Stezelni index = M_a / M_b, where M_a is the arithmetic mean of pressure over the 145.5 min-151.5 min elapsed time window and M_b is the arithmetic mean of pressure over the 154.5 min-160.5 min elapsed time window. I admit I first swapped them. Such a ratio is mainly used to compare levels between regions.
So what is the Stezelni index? 1.15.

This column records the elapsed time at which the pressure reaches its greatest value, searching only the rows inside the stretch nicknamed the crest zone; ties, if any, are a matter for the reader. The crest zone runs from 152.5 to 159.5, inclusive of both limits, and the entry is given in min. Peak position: 153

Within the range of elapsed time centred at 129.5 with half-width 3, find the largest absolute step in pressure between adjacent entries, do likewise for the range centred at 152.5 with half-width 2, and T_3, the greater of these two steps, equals 2.30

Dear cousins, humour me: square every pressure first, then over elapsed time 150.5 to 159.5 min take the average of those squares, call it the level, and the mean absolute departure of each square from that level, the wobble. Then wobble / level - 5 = -4.92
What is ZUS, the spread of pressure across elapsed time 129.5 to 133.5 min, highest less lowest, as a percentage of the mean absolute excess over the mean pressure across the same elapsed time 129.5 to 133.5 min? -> 310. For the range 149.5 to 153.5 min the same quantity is 333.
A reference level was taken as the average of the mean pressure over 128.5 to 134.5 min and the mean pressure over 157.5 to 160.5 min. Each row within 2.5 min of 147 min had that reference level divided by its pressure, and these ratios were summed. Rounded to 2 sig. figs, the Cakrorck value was 4.3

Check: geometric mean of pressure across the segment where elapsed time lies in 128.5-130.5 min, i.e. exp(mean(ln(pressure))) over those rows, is 35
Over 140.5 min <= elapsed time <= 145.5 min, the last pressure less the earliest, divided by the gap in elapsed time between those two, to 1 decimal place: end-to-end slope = -1.0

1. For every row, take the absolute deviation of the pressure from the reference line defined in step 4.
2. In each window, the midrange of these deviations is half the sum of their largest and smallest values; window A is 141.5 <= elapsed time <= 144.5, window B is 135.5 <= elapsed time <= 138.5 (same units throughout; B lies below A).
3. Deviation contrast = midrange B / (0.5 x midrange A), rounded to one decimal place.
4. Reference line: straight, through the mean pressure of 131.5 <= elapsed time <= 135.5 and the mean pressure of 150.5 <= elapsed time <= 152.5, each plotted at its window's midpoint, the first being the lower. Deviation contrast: 1.8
